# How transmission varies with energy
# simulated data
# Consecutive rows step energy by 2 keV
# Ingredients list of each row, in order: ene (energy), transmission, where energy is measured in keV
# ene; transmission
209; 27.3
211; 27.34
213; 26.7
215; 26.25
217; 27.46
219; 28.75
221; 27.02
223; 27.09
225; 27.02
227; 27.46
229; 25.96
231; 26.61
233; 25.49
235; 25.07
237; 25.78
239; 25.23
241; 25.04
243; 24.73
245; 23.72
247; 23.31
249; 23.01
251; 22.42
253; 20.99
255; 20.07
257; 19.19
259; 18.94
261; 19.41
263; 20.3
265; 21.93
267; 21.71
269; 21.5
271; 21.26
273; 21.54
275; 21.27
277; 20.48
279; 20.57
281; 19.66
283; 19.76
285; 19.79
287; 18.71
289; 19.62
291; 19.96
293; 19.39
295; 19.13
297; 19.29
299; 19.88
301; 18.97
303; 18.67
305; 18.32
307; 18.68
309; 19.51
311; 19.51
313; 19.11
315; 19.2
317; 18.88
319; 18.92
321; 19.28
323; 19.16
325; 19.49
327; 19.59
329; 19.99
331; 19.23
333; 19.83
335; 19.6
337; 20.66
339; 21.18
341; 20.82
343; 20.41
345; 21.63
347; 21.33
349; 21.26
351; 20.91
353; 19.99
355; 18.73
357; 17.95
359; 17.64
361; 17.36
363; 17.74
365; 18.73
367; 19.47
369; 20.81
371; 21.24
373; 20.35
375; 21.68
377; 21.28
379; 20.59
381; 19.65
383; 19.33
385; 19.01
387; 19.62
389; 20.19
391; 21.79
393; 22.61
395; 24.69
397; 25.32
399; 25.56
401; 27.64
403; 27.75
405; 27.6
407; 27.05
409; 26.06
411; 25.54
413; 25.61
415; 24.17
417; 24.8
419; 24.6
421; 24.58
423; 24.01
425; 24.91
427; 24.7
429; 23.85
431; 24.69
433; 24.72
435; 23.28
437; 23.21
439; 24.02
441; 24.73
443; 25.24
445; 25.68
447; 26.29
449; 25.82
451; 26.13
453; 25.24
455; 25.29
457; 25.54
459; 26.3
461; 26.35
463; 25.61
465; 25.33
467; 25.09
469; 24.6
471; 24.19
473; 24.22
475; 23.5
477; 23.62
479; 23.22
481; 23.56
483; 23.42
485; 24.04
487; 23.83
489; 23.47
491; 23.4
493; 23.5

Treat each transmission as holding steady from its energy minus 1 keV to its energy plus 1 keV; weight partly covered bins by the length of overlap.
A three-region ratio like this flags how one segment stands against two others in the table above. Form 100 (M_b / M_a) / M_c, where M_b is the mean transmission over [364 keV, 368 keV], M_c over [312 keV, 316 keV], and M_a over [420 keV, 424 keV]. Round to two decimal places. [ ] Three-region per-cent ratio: 4.10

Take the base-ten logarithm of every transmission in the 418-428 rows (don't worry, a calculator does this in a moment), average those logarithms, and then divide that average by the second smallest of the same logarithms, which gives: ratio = 1.00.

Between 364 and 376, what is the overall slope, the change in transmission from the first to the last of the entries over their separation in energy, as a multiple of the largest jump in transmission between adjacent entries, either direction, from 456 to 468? 0.39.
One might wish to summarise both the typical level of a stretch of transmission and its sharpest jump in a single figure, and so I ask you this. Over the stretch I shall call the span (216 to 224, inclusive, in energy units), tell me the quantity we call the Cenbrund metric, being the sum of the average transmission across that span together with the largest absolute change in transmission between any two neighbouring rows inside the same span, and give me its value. 29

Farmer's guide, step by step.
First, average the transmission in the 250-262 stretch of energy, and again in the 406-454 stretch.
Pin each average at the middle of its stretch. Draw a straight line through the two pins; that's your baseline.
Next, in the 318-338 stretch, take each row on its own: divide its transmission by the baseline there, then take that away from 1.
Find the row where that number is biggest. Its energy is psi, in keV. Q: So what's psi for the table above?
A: 319 keV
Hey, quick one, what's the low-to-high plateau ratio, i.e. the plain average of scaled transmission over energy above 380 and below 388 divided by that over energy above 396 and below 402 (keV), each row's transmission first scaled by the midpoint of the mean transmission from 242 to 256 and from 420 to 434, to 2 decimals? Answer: 0.74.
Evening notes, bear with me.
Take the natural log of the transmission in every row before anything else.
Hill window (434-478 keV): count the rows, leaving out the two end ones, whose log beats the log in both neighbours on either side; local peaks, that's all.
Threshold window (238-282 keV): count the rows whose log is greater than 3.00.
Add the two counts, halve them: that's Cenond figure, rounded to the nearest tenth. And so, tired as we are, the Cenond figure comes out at 10.5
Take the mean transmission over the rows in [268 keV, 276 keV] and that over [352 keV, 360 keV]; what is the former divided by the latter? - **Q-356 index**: 1.15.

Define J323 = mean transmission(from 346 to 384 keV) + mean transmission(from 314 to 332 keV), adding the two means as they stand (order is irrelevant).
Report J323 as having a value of 39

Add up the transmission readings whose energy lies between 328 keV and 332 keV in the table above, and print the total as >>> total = 39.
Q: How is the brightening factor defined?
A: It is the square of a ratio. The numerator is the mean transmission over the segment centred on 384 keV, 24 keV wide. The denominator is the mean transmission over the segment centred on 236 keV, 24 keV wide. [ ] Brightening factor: 0.67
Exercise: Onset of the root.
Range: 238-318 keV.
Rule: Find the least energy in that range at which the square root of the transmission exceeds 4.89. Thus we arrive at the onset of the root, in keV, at 239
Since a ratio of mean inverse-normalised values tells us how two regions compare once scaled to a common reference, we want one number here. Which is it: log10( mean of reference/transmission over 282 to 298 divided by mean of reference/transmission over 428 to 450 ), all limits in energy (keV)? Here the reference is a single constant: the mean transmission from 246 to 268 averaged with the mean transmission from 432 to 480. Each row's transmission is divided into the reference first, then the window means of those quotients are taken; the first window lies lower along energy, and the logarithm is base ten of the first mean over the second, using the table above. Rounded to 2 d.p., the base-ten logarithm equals 0.10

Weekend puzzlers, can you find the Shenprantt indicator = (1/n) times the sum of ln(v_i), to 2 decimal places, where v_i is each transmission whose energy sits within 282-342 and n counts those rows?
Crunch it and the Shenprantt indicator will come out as 2.97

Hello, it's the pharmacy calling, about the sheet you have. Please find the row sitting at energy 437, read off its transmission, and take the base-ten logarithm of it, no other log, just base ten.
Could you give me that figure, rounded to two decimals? 1.37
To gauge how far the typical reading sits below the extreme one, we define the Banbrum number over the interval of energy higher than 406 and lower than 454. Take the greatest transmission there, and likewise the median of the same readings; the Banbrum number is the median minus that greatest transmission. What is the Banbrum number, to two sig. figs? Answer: -2.3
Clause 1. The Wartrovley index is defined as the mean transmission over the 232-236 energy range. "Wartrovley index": 25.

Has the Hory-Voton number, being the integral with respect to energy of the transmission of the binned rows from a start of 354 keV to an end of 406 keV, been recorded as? 1109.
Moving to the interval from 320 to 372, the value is 1028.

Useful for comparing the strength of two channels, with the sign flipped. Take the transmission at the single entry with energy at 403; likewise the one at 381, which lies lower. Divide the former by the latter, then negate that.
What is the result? -1.4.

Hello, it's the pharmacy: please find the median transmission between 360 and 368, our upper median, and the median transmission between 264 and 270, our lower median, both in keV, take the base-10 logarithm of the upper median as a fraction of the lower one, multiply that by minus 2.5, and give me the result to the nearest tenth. 0.2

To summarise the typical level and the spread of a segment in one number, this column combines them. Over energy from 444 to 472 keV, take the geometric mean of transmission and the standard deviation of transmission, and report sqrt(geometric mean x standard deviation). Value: 4.0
